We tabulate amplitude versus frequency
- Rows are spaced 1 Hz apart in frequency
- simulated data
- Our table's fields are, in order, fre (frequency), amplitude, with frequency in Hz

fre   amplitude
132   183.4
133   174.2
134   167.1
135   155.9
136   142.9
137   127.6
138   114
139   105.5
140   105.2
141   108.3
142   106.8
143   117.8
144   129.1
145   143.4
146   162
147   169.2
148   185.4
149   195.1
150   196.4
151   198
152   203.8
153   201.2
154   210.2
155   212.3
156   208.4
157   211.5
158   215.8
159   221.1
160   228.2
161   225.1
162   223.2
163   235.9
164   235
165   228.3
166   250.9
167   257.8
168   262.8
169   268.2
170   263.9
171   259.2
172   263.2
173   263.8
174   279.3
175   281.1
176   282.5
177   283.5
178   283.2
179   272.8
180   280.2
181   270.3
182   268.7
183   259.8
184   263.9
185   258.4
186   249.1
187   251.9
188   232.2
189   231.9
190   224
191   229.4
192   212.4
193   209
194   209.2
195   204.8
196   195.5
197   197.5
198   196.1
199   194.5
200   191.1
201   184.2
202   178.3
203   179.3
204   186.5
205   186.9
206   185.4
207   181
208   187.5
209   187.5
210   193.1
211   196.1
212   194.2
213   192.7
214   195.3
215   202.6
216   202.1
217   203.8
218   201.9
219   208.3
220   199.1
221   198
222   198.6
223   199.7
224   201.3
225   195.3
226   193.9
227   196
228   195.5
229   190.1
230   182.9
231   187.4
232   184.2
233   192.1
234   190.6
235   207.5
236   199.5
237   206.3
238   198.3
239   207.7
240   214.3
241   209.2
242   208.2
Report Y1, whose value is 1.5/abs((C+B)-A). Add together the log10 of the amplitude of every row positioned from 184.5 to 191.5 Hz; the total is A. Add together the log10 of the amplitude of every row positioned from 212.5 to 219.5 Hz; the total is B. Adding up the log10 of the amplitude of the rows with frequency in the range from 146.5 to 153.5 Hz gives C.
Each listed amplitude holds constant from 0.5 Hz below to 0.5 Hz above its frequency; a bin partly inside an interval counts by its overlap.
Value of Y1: 0.097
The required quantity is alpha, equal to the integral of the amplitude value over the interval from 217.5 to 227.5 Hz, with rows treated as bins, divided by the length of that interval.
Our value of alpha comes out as 199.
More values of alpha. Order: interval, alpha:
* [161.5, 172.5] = 250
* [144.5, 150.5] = 175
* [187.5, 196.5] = 216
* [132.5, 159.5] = 166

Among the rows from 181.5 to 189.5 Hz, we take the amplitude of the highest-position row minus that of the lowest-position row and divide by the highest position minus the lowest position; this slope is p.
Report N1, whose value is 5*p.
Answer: -26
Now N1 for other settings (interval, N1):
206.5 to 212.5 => 13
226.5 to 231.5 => -11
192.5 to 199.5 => -12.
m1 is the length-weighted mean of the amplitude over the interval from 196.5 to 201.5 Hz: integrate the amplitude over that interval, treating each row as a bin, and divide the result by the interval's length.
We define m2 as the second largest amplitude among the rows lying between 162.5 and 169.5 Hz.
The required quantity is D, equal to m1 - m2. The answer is -70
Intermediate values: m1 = 193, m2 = 262.8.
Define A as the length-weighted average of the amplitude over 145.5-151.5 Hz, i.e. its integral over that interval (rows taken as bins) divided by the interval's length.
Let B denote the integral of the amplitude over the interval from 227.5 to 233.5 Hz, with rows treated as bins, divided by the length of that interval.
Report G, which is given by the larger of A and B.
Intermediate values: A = 184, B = 189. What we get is 189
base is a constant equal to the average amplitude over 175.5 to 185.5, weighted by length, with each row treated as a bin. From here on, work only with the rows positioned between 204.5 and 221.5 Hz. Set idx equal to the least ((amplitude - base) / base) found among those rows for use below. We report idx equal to -0.34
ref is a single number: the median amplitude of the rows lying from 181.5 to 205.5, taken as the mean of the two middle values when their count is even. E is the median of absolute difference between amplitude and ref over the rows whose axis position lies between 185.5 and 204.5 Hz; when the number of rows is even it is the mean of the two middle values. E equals 18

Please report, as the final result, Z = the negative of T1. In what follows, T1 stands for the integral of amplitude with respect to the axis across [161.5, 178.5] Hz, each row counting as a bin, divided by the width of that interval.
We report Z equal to -260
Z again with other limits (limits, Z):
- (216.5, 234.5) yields -195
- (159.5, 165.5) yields -229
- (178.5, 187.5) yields -264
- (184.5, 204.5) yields -211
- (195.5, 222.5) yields -193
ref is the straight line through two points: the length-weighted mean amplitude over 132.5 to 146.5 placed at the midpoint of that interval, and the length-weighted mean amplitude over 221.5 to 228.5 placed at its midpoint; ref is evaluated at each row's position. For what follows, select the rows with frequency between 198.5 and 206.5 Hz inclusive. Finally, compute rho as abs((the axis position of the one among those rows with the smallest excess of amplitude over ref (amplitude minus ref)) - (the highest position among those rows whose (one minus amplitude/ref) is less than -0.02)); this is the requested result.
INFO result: 3 Hz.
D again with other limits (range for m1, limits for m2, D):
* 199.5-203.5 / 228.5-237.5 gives -23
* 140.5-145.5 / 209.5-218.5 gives -82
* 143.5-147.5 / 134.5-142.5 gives 8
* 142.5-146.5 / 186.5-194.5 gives -94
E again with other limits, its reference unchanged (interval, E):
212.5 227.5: 10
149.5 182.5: 42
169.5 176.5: 55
